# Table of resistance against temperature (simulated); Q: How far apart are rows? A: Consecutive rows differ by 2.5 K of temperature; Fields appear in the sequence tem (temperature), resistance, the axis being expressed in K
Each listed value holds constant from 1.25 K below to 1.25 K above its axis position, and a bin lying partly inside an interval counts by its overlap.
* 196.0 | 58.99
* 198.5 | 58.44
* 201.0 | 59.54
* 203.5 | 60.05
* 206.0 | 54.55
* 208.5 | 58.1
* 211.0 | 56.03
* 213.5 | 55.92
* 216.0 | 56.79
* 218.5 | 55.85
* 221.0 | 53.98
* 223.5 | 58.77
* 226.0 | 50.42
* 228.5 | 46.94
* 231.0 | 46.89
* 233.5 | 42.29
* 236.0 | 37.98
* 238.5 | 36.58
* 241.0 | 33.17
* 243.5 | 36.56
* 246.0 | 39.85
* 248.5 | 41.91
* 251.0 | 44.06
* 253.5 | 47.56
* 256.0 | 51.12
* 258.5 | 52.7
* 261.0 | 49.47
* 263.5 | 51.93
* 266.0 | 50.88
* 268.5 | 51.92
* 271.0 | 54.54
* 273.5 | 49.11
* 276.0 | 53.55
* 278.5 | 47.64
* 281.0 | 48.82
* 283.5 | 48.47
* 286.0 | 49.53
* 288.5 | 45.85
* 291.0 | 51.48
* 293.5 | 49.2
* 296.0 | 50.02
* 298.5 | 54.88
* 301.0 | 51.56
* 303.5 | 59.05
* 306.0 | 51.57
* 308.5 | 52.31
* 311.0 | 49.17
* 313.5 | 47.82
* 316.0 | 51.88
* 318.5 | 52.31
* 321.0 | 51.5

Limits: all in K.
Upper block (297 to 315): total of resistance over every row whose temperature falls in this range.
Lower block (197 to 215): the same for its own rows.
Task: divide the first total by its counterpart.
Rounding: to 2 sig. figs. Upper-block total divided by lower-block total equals 0.91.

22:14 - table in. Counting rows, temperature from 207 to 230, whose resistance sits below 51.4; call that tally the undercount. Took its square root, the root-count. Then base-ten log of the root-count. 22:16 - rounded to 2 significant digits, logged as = 0.15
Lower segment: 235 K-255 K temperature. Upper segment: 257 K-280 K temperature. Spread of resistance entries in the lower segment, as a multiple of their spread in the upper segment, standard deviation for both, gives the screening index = 2.1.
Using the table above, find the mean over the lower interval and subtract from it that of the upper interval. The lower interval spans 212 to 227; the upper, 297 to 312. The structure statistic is 2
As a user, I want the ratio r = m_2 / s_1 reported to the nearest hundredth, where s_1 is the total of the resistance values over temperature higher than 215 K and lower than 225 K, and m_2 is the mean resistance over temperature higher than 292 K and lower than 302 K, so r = 0.23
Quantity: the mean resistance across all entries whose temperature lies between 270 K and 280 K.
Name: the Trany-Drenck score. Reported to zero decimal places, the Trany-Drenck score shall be 51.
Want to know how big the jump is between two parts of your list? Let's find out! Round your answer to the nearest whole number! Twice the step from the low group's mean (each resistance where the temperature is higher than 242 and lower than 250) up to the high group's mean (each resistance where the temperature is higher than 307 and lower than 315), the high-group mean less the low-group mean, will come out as 21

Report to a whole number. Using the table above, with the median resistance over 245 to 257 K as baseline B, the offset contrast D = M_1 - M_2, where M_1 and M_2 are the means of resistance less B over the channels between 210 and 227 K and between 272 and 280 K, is 5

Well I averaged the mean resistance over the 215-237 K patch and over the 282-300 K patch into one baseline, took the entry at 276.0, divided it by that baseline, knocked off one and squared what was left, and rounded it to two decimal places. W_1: 0.01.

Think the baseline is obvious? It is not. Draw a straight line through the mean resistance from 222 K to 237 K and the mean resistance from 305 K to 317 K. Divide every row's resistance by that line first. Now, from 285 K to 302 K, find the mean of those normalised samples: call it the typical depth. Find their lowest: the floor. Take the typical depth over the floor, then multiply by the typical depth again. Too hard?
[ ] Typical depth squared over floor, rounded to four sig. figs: 1.105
